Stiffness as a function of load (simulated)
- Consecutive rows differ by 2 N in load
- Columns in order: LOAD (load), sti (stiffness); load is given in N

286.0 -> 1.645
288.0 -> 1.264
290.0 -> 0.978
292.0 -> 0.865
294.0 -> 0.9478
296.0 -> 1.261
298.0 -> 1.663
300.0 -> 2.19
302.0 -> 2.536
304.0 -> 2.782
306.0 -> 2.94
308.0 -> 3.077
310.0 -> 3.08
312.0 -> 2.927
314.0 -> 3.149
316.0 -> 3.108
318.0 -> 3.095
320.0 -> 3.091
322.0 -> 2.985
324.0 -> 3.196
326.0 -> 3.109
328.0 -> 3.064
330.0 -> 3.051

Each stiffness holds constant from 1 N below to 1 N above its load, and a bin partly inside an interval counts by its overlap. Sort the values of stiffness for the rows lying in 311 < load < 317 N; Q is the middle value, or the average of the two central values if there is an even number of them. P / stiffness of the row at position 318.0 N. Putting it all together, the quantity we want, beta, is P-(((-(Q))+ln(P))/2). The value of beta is 4.1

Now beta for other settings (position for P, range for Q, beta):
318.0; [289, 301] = 3.1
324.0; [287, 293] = 3.1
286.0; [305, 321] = 2.9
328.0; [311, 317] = 4.1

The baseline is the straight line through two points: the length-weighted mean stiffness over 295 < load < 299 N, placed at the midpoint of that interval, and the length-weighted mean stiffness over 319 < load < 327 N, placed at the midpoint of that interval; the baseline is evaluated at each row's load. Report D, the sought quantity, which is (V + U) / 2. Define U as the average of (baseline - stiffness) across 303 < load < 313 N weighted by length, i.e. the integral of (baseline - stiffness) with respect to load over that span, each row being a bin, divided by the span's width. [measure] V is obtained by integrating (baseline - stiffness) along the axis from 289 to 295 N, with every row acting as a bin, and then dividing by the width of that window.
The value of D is -0.3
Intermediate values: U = -0.81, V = 0.2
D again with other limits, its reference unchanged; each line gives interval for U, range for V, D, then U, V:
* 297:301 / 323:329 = -0.1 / -0.34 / 0.2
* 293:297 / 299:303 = -0.2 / 0.23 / -0.6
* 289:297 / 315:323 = 0.0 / 0.20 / -0.2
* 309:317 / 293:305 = -0.5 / -0.60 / -0.3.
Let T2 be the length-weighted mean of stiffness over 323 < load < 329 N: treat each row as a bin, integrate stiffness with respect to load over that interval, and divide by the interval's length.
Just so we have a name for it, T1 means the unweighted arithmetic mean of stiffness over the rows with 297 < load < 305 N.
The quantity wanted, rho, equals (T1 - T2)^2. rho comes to 0.7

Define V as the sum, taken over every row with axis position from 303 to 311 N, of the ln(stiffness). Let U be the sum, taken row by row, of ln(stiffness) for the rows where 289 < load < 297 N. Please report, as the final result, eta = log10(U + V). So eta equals 0.64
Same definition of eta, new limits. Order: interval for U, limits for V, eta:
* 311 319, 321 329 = 0.95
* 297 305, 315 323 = 0.89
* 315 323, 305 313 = 0.95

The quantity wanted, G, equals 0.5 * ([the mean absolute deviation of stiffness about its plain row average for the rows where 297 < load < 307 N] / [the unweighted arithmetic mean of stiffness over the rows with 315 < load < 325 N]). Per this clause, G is 0.06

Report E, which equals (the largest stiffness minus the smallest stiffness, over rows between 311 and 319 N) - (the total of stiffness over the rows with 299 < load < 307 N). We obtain -10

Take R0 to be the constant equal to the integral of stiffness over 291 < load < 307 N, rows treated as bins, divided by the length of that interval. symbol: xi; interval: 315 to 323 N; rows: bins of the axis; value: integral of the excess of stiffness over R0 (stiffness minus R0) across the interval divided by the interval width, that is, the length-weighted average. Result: 1.2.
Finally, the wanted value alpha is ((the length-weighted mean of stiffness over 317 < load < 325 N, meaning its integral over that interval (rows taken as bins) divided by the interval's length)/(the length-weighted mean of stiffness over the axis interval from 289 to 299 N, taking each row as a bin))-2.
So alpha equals 0.7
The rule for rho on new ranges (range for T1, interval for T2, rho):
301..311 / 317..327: 0.0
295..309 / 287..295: 1.8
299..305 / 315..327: 0.4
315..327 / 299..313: 0.1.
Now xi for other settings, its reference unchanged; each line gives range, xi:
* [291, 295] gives -1.0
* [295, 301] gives -0.2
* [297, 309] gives 0.6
